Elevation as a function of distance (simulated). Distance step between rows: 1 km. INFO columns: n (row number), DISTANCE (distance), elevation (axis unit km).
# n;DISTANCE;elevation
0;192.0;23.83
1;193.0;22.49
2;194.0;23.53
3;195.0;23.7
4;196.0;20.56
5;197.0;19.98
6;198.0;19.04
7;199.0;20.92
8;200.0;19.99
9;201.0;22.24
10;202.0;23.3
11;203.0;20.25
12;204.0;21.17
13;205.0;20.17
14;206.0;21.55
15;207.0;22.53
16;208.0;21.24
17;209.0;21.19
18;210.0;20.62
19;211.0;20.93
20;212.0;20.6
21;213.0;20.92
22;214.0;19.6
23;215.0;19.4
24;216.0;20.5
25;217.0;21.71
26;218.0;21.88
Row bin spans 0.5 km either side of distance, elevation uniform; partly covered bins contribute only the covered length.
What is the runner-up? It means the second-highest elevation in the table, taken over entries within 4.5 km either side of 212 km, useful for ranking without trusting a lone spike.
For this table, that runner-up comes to 21.19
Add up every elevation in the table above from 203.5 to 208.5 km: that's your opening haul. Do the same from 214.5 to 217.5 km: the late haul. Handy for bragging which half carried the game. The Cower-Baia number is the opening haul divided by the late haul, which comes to 1.7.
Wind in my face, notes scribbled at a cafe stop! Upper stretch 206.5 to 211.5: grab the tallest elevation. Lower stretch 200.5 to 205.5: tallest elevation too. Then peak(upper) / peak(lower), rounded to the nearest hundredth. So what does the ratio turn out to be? 0.97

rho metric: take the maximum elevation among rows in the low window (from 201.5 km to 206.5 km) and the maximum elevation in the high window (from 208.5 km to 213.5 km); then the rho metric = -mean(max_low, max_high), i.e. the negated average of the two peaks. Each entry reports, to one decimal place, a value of -22.2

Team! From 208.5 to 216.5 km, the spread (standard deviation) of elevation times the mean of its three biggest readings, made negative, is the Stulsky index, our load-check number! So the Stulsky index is -13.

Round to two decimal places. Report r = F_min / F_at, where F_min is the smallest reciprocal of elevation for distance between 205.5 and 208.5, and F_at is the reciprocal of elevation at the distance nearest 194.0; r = 1.04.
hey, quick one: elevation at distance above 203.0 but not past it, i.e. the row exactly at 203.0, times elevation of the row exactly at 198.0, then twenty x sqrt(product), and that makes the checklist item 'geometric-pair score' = 393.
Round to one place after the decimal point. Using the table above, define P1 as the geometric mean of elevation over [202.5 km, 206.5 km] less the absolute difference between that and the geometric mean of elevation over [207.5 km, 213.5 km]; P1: 20.6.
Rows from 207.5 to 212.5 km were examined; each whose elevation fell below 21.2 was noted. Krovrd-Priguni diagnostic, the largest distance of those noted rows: 212.0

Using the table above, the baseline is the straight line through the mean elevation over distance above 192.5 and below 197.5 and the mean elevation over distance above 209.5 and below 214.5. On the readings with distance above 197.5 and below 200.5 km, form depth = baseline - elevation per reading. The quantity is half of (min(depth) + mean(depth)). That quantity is 1.2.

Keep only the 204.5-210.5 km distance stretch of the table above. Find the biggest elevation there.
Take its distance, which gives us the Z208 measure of 207.0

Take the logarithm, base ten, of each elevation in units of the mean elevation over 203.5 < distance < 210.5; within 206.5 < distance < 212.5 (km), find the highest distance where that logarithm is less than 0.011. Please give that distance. 212.0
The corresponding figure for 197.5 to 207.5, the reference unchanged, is 206.0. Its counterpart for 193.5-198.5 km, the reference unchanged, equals 198.0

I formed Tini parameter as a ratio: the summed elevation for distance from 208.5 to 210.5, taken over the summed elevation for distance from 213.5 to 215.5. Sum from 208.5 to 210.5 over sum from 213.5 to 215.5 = 1.1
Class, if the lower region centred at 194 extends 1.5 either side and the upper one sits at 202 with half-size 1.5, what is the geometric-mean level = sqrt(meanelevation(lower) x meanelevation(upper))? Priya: 22.6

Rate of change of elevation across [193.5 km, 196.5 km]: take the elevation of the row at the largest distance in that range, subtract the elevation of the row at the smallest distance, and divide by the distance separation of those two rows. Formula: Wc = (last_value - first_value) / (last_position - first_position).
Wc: -1.5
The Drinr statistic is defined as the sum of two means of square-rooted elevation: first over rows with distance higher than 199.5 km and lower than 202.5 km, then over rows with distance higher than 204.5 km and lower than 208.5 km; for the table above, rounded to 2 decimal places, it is 9.29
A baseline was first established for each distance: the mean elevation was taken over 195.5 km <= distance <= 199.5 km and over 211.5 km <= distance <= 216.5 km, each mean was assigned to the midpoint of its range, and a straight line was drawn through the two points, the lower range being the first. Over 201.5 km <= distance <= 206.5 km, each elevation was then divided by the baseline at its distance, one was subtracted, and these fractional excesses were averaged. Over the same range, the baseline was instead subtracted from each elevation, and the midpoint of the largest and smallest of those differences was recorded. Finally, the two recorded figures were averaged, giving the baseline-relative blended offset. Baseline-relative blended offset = 0.82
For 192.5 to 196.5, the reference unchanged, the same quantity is 1.07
